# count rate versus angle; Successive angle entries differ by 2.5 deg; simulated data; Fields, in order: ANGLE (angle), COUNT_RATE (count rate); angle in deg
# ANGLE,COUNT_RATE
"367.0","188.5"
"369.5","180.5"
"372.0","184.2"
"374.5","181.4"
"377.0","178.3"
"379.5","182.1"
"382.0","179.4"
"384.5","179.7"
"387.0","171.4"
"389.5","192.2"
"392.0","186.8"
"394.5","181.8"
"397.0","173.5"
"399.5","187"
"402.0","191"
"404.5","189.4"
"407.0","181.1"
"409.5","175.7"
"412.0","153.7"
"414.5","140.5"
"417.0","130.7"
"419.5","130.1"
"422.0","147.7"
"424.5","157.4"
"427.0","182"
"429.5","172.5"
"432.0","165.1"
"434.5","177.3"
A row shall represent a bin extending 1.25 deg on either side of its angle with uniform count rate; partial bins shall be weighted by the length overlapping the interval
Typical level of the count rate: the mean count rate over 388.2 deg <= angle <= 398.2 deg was 184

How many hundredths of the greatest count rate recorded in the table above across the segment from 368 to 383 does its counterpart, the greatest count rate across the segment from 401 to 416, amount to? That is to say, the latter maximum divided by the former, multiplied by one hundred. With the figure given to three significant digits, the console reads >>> 104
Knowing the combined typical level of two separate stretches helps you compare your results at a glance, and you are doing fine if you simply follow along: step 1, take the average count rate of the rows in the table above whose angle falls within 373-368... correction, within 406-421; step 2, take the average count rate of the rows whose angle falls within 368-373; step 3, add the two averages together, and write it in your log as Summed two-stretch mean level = 334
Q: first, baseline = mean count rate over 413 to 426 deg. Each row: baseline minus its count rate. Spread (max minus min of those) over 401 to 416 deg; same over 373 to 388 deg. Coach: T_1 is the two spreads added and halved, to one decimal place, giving 30.6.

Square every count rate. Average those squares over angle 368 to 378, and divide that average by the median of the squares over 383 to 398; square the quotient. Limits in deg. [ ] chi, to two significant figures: 1.0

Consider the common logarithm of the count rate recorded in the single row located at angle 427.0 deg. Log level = 2.26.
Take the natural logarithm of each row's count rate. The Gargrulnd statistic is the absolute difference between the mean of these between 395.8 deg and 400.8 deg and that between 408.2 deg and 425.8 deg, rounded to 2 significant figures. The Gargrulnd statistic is 0.20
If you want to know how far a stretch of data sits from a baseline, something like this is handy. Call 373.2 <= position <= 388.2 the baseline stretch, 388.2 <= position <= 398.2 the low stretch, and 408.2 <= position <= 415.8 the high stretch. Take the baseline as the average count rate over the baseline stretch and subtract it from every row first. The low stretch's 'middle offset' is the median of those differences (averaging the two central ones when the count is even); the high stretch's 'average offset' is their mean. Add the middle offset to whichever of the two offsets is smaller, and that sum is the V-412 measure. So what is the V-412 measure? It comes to -17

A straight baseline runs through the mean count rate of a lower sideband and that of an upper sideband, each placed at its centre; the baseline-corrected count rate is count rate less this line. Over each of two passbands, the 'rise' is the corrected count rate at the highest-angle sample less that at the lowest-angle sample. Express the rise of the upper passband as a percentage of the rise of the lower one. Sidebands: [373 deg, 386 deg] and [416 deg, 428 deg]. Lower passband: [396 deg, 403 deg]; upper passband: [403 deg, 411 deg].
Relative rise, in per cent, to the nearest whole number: -48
